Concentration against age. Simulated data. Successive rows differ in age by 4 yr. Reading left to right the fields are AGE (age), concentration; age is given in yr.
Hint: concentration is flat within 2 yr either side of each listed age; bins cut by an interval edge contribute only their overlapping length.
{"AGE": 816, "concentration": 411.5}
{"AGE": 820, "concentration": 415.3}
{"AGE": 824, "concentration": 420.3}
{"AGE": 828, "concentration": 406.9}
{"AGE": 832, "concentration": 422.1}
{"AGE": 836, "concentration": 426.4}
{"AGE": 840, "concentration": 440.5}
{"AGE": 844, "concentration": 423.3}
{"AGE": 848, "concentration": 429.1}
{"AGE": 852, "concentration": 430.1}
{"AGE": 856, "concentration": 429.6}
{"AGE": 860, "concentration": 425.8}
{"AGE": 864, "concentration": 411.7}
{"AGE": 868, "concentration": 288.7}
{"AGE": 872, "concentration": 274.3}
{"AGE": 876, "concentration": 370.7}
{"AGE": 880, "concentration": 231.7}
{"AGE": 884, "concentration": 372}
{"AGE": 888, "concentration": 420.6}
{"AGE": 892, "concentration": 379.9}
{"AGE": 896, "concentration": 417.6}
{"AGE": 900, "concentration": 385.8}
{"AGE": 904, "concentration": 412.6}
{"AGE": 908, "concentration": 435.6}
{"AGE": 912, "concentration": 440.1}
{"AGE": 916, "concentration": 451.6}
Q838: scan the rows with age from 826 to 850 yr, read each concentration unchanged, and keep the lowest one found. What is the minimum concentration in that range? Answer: 406.9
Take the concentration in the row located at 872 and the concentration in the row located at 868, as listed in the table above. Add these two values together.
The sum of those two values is 563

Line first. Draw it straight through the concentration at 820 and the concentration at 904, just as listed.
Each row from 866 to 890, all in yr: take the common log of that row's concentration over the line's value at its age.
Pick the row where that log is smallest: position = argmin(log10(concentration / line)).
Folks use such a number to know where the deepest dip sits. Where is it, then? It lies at 880 yr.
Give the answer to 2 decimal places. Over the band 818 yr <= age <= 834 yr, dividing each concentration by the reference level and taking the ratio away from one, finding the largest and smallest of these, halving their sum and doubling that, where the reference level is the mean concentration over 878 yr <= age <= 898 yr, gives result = -0.28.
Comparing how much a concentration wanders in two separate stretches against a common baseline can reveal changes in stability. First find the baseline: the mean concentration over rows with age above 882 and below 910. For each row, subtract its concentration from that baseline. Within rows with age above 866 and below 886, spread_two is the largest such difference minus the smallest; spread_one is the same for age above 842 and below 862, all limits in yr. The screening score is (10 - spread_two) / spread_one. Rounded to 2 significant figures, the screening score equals -19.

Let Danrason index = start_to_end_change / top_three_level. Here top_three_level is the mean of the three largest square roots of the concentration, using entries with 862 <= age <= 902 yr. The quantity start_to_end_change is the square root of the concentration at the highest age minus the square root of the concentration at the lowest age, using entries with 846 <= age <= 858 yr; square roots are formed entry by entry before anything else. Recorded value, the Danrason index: 0.001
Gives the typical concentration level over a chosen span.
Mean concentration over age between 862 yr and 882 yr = 315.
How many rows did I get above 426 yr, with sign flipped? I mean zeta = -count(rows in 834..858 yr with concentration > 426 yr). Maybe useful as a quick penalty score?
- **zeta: -5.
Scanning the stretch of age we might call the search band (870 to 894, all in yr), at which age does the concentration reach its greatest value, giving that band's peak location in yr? 888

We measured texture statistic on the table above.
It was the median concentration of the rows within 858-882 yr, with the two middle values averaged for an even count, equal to 330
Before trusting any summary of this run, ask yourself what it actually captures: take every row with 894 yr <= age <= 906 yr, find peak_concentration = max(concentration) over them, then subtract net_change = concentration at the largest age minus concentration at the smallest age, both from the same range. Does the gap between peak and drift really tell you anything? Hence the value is 423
